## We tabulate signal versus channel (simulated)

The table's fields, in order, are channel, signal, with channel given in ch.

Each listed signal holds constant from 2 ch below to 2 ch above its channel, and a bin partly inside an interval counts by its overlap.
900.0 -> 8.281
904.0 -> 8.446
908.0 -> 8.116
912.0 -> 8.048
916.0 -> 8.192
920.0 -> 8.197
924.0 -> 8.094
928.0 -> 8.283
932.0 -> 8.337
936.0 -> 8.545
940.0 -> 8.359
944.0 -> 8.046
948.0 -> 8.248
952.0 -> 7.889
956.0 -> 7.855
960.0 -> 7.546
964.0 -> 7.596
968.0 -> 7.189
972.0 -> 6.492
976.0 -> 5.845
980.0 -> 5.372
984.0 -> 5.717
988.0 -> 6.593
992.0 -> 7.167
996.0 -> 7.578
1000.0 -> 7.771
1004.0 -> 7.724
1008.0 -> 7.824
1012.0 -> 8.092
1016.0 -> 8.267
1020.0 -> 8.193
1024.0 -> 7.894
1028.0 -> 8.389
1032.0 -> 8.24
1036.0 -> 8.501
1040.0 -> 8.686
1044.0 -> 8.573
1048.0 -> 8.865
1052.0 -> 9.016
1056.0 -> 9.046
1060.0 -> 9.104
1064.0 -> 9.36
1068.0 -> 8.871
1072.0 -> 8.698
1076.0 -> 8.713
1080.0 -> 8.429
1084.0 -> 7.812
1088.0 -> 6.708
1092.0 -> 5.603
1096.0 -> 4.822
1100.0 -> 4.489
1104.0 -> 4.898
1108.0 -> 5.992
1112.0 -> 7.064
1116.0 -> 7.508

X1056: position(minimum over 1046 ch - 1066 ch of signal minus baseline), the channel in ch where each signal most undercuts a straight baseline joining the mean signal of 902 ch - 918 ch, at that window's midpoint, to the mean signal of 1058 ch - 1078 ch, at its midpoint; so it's 1048.0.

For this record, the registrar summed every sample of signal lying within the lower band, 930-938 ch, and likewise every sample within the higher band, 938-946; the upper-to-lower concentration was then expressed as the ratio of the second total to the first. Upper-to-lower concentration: 0.97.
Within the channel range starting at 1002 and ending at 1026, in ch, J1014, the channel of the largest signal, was 1016.0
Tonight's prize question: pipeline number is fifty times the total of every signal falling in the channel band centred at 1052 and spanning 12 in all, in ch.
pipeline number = 1346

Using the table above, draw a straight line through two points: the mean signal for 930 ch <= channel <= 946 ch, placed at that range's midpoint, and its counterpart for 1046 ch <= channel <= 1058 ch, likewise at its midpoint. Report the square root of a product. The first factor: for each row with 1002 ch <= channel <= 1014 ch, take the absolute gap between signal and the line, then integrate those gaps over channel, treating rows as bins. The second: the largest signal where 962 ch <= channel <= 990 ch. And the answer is 8.8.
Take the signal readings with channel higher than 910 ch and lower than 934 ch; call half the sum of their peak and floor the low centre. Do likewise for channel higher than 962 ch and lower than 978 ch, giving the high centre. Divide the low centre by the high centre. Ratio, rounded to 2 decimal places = 1.22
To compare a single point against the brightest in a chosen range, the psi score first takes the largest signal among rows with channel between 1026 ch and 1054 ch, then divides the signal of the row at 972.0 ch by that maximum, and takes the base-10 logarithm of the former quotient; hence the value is -0.14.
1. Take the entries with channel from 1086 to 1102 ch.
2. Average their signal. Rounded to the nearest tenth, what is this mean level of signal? 5.4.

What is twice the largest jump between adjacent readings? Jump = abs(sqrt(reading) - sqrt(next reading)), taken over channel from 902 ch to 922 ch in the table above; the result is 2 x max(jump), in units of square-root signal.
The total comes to 0.11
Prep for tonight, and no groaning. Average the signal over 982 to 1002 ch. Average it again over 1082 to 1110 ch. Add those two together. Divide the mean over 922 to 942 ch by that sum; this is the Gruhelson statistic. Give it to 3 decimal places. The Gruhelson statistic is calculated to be 0.654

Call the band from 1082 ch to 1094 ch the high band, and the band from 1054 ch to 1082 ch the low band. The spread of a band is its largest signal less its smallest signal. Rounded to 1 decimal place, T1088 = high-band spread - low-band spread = 1.3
